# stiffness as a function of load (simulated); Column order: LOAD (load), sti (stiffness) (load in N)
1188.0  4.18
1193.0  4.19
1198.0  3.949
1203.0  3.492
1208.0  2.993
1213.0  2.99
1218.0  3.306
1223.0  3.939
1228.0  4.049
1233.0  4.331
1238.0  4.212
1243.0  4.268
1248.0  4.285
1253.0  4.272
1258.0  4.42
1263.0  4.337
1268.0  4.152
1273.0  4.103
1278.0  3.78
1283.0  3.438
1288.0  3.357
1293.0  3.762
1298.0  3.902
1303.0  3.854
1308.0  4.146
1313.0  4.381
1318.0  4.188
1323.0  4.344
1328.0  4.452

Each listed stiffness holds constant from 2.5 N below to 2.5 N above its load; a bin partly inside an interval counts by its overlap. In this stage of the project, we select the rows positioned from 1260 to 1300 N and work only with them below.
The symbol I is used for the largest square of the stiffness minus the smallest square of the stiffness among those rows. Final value 7.5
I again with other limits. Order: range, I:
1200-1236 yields 9.8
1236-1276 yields 2.7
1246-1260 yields 1.3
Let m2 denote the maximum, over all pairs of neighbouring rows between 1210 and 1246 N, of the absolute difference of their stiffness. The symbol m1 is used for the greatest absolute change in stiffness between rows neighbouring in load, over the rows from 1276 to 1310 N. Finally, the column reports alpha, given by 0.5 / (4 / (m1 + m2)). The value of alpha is 0.130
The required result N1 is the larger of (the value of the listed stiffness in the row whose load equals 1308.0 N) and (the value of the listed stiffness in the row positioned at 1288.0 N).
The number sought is 4.15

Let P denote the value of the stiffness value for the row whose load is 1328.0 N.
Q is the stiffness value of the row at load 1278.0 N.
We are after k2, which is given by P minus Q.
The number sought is 0.7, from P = 4.452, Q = 3.78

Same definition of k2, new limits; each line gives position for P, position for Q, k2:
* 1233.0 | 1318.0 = 0.1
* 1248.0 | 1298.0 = 0.4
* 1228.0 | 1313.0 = -0.3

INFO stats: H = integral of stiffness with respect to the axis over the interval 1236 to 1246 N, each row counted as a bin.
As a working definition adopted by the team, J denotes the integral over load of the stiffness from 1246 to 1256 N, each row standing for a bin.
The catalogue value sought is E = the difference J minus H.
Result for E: 0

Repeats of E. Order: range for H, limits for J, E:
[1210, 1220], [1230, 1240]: 11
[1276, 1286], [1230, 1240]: 7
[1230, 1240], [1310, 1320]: 0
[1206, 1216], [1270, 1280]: 10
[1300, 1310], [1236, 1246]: 3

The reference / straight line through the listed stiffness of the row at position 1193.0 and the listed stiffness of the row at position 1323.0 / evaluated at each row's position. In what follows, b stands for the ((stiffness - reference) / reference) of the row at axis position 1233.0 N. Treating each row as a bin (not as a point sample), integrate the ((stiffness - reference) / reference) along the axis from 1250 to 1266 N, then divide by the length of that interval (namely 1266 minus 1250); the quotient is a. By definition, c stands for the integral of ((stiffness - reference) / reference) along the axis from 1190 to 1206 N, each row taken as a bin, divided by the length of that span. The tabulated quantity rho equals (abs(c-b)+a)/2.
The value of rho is 0.06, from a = 0.02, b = 0.02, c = -0.08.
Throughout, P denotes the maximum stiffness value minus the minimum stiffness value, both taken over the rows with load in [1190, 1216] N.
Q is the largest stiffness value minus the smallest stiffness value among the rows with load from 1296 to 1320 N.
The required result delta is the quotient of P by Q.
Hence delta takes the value 2.3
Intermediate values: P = 1.2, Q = 0.5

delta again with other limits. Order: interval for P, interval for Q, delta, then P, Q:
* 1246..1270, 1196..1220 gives 0.3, 0.3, 1.0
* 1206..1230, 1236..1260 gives 5.1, 1.1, 0.2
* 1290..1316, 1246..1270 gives 2.3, 0.6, 0.3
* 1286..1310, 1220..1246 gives 2.0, 0.8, 0.4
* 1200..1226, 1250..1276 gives 3.0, 0.9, 0.3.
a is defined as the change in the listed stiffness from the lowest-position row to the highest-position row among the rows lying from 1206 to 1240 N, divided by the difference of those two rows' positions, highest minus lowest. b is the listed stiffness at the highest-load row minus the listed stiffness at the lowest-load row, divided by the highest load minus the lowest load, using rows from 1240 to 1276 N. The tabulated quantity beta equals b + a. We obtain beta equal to 0.035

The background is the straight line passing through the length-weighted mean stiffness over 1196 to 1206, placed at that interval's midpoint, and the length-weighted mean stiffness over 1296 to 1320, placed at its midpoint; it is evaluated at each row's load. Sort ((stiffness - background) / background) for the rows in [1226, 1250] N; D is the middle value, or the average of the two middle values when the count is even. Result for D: 0.11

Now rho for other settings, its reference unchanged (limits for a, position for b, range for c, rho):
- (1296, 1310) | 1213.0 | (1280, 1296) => 0.02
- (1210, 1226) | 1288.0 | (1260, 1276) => 0.00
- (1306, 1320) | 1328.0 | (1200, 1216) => 0.12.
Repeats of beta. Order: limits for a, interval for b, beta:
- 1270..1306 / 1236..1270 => -0.010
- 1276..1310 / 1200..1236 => 0.040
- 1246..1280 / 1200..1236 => 0.011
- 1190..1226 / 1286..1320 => 0.019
